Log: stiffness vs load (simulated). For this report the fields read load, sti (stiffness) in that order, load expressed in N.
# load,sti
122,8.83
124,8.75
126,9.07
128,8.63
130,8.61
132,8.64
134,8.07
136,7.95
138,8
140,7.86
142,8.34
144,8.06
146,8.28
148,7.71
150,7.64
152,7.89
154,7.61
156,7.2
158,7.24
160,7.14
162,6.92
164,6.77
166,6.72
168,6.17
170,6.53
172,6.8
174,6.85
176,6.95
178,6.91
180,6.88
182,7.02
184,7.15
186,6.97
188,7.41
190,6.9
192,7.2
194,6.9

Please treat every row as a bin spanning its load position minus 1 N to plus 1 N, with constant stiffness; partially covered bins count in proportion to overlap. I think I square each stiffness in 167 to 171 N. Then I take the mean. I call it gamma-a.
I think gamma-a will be 40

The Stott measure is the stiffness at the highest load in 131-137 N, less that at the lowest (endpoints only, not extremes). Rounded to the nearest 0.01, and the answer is -0.69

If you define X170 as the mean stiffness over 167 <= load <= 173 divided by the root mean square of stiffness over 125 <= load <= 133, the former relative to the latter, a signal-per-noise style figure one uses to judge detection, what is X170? 0.74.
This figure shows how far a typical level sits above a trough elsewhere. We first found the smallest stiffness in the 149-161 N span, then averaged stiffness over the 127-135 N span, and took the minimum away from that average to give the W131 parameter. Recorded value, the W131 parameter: 1.3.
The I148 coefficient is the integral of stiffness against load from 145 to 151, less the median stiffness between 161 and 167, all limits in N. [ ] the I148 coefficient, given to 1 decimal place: 40.5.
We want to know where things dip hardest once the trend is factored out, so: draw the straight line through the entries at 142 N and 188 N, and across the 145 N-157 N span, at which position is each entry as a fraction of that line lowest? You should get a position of 156 N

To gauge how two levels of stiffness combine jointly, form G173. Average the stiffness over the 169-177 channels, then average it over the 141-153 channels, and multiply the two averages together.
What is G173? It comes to 54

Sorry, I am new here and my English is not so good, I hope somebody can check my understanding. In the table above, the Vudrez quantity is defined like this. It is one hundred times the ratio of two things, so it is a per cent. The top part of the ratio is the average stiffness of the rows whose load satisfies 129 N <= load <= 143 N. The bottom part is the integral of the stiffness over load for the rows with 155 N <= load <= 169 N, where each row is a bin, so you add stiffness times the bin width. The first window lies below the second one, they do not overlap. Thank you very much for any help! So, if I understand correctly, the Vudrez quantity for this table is 8.5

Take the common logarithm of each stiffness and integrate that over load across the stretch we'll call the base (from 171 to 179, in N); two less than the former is 4.7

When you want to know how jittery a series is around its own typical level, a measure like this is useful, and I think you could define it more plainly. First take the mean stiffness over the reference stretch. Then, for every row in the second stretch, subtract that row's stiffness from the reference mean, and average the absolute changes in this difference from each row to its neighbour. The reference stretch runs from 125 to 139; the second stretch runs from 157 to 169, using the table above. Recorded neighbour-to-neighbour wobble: 0.21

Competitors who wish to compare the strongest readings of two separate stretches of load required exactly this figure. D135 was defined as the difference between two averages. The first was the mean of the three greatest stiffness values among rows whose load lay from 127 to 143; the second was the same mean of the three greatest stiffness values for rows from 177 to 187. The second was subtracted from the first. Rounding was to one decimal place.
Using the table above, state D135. 1.6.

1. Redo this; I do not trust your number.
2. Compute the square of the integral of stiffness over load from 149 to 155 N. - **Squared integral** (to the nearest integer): 2142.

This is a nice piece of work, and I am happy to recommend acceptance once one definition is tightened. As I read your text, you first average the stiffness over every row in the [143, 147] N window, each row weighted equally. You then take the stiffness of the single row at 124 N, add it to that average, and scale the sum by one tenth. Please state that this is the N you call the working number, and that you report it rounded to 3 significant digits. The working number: 1.69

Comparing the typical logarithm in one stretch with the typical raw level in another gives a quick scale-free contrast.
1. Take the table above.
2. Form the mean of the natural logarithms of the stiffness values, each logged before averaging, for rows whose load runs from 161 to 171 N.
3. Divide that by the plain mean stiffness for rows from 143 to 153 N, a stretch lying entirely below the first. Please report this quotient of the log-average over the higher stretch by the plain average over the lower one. 0.239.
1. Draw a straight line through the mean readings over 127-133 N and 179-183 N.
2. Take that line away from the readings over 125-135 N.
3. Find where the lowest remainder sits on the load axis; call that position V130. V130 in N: 134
